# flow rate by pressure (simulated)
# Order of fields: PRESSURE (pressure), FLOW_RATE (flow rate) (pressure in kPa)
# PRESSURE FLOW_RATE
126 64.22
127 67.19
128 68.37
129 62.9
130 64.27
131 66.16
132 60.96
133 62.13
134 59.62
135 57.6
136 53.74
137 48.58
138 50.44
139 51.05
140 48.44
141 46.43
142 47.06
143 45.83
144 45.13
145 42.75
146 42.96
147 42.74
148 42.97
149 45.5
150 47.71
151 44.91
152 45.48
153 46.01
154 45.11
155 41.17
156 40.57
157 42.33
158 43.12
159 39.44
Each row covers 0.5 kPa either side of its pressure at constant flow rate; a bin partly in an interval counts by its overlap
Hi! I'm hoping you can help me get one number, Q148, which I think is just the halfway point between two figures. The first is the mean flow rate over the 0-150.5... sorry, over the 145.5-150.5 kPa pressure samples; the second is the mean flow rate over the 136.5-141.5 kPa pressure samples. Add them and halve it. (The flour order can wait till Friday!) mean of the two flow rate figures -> 47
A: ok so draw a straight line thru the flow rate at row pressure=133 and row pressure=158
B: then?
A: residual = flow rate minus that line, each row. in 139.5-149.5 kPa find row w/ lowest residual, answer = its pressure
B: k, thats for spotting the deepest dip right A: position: 145 kPa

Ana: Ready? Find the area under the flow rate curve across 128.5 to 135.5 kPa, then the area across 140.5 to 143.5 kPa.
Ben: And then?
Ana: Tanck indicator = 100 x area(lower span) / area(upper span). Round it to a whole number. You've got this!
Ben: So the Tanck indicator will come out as 311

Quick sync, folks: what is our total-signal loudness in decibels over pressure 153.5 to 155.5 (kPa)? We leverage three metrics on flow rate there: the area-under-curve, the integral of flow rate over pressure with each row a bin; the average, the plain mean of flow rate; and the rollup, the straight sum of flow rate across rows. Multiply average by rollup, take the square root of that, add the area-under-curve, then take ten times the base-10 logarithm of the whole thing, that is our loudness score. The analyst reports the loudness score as 21.7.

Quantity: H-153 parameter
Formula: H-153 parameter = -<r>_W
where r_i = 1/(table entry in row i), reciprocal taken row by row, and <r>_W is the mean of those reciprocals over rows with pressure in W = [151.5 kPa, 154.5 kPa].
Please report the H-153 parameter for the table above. -0.0220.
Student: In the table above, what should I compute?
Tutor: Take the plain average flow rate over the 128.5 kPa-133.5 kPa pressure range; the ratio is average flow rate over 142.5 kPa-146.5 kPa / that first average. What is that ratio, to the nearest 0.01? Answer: 0.70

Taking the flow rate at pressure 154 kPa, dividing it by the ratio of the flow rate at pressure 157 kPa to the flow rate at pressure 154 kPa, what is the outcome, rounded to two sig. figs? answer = 48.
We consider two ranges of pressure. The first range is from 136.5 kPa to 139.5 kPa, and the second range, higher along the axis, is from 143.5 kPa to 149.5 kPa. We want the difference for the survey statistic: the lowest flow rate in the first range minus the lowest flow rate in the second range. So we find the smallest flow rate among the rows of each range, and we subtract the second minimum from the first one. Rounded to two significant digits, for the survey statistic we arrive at 5.8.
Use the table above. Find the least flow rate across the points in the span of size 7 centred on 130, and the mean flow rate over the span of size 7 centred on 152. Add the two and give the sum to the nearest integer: 106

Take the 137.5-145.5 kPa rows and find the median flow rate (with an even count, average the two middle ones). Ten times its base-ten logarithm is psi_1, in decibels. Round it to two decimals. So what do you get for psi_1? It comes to 16.70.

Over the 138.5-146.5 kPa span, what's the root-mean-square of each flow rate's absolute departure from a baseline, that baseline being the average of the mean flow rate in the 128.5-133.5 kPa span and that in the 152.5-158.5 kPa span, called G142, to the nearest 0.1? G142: 7.4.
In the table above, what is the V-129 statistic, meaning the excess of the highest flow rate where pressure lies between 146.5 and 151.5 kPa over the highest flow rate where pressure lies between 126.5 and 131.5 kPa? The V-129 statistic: -20.7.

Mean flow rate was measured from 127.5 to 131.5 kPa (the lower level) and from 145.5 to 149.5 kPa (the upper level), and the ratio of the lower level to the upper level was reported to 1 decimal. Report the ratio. 1.5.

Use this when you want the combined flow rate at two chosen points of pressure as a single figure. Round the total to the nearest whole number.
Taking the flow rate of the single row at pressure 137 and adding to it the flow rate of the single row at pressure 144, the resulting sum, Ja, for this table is 94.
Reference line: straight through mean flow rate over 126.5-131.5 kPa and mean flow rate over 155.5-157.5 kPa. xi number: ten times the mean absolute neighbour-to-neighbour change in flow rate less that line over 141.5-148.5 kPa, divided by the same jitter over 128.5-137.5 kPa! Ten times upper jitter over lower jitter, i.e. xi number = 3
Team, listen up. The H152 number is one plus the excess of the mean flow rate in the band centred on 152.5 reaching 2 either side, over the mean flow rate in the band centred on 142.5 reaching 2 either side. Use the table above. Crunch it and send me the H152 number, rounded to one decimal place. 0.3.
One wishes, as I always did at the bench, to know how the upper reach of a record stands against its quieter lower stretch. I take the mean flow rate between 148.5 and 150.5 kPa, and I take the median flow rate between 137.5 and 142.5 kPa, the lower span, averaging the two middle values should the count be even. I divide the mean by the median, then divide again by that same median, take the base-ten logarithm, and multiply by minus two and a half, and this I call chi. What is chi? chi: 4.25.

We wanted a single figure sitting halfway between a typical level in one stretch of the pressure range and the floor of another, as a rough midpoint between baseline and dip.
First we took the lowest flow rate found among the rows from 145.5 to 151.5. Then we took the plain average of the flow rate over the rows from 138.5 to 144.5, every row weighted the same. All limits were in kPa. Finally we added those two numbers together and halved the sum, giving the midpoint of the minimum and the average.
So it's 45.0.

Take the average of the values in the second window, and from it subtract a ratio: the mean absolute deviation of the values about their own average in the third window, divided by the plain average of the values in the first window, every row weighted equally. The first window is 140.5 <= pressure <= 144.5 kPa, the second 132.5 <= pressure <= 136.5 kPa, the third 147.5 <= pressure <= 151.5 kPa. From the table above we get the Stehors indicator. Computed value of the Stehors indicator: 58.2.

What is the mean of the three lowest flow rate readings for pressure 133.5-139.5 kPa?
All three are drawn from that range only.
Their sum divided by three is 50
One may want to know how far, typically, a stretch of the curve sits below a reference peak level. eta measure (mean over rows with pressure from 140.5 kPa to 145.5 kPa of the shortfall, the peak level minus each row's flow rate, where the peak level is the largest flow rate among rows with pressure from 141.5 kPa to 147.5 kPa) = 1.6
